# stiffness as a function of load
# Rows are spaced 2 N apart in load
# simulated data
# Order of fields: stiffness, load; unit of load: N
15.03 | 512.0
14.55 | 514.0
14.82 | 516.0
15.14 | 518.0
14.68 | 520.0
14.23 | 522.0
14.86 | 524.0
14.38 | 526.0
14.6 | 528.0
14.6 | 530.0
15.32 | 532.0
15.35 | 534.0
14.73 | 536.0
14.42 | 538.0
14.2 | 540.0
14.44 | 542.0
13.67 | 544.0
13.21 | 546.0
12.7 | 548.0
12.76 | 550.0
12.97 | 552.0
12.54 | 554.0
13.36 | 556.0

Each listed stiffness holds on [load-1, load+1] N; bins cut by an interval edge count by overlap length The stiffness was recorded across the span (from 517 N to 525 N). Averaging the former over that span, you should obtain 14.7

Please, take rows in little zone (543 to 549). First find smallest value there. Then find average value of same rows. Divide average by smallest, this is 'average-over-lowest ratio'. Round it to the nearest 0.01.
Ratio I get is 1.04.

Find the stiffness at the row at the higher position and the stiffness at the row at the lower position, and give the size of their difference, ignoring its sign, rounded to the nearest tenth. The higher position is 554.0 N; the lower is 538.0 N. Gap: 1.9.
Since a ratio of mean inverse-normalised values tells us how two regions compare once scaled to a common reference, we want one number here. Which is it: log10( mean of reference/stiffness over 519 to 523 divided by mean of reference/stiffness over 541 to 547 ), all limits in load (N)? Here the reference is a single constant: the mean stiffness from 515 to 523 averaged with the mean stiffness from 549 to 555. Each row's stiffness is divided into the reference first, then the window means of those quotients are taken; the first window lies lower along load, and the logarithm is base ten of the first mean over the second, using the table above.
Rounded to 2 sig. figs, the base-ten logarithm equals -0.021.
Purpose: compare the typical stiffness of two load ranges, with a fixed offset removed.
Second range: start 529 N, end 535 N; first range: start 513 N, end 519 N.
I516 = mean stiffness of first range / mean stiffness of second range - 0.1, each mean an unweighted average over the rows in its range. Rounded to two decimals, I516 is 0.88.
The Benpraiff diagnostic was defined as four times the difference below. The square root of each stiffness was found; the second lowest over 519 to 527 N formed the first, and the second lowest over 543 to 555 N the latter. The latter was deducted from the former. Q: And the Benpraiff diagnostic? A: 0.9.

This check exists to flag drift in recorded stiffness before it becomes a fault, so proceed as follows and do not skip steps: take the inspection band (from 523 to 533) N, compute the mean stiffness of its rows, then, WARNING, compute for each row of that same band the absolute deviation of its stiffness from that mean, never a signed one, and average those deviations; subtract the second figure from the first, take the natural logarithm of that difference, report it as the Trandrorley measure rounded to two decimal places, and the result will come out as 2.67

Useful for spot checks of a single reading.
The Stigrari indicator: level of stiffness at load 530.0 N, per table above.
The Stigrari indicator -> 14.6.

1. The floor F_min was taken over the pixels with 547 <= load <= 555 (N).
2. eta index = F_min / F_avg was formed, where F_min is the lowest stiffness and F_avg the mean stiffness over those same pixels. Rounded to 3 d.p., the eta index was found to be 0.984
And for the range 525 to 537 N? 0.970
